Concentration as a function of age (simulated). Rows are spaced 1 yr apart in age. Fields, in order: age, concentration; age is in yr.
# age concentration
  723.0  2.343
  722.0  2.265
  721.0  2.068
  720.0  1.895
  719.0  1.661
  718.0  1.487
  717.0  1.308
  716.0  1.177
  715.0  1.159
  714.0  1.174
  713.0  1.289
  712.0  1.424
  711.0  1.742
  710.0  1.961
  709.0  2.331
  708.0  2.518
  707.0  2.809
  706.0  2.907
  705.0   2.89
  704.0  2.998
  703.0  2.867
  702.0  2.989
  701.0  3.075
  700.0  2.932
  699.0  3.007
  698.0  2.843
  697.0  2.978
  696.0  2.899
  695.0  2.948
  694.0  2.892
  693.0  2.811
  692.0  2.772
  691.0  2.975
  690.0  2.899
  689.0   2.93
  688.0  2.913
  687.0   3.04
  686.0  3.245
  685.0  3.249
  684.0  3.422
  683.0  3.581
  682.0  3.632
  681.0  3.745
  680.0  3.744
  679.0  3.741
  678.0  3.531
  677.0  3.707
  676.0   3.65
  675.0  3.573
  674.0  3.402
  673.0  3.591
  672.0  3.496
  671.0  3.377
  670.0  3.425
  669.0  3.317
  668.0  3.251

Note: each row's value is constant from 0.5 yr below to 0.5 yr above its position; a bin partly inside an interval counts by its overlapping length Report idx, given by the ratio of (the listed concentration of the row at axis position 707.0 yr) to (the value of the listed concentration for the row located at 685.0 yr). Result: 0.9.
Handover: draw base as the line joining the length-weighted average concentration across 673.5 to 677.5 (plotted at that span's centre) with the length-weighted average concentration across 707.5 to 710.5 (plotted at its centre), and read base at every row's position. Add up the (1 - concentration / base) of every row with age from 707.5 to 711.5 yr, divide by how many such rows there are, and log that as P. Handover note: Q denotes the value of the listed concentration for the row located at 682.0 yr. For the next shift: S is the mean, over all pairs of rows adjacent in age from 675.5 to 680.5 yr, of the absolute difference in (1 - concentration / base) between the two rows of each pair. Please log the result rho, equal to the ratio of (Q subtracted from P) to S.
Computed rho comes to -94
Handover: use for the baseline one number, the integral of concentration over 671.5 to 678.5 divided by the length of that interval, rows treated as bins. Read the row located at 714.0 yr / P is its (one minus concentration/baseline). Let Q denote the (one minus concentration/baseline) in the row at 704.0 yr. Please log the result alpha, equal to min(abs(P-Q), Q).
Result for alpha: 0.16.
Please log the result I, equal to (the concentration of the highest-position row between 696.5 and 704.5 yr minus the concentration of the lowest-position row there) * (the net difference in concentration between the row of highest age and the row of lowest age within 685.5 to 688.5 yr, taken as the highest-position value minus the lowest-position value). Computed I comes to -0.01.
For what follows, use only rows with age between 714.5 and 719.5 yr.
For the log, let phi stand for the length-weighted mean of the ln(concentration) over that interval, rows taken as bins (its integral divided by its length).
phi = 0.30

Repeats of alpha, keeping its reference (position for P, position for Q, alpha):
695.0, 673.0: -0.01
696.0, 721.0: 0.23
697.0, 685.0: 0.08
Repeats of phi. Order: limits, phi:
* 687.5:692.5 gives 1.06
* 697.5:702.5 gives 1.09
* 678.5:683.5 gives 1.31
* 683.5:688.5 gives 1.15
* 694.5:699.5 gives 1.08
